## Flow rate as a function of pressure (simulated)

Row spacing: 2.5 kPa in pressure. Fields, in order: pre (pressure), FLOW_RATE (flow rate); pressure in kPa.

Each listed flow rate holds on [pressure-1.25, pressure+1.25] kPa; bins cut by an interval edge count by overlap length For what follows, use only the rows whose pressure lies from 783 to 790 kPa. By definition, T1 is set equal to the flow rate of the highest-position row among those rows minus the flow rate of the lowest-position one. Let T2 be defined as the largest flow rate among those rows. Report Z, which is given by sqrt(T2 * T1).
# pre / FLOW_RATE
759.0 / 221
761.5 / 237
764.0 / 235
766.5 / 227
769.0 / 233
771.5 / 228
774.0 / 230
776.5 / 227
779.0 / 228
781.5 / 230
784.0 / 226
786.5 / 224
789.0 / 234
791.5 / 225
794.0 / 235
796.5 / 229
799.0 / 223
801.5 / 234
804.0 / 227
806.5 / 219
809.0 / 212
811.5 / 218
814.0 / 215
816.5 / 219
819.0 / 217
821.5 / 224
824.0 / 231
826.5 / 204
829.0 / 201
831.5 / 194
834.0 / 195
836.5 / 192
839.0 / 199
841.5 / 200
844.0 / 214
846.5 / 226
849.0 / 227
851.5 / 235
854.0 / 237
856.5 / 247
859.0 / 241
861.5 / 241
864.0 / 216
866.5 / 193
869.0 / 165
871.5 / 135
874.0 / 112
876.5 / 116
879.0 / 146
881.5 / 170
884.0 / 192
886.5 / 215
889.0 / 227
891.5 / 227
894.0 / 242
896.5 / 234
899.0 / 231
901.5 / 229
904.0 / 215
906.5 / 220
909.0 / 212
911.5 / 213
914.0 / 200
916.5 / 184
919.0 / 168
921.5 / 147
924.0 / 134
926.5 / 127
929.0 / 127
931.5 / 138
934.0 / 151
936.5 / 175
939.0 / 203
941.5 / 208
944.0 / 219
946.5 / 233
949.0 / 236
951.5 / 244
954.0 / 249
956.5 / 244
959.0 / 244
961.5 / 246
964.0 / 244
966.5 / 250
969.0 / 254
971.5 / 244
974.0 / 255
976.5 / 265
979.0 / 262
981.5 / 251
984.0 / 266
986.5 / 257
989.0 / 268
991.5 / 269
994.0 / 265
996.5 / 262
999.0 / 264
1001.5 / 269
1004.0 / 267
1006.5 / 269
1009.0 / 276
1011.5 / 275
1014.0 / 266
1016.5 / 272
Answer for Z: 43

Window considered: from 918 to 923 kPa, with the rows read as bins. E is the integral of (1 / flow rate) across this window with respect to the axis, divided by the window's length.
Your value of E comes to 0.0065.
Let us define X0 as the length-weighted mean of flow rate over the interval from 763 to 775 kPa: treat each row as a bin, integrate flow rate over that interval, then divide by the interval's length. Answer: 231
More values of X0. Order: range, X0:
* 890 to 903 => 232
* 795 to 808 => 226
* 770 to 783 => 229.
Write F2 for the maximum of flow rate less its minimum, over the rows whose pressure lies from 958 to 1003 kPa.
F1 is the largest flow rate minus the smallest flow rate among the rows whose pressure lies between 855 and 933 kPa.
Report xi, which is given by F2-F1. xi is -110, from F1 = 135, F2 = 25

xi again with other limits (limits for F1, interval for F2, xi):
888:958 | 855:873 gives -10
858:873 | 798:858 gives -51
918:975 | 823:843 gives -89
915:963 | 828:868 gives -67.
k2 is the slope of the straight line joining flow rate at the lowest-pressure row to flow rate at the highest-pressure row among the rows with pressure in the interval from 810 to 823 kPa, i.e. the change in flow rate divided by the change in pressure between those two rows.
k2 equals 1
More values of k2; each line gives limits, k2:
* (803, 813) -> -1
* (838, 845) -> 3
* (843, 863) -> 2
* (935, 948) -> 6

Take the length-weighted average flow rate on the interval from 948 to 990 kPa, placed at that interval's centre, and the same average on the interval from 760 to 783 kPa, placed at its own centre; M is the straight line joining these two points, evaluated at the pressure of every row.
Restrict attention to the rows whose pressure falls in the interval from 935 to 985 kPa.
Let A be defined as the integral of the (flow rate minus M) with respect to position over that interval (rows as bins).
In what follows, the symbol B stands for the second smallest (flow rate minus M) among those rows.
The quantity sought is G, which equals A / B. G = 13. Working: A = -585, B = -45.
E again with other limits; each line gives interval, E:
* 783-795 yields 0.0044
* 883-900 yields 0.0045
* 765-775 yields 0.0044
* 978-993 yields 0.0038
